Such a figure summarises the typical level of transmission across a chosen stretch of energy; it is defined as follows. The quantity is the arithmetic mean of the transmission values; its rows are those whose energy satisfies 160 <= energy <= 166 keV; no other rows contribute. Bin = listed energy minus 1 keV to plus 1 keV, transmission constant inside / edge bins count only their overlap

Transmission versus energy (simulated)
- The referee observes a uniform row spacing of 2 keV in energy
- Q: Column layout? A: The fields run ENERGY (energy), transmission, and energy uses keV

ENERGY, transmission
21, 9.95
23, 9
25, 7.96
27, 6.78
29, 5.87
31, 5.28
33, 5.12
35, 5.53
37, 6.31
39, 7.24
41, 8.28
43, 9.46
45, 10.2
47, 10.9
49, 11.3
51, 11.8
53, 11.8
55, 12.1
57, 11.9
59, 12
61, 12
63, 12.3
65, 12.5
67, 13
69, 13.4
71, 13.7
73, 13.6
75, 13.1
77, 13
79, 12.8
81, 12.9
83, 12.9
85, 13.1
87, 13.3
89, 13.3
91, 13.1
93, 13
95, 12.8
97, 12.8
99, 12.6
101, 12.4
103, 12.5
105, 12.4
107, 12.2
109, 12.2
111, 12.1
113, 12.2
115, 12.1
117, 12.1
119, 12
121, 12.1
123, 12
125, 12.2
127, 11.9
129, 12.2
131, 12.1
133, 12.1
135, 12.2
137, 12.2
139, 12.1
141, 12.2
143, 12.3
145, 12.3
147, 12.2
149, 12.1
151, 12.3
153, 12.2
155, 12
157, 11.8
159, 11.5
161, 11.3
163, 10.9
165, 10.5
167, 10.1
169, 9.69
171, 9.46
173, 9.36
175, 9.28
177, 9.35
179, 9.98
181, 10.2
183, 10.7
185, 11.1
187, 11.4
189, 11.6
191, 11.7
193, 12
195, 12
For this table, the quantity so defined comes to 10.9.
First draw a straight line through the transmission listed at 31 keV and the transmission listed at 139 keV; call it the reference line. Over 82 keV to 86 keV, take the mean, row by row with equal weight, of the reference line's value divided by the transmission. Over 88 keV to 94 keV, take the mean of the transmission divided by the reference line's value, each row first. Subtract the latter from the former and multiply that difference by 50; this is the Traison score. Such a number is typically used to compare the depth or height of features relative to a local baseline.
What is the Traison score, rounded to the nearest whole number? -39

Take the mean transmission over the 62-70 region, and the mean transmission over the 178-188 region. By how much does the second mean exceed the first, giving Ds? -2.1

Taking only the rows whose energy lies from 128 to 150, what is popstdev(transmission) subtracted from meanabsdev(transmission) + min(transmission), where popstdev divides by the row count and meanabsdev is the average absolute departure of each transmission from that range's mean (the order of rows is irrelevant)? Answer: 12.1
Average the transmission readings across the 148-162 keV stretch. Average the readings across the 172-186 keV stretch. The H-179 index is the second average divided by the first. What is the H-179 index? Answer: 0.84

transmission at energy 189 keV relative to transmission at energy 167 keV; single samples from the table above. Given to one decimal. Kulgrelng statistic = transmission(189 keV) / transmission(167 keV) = 1.1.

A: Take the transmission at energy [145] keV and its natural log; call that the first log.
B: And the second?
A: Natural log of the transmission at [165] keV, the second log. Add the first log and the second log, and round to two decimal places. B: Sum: 4.86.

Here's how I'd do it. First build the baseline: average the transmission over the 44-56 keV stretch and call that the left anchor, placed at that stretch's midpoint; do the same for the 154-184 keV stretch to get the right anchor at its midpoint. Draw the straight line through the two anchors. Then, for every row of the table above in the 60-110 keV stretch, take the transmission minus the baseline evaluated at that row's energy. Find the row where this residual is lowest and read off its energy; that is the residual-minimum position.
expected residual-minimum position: 61 keV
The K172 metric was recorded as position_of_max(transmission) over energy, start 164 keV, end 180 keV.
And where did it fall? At 165 keV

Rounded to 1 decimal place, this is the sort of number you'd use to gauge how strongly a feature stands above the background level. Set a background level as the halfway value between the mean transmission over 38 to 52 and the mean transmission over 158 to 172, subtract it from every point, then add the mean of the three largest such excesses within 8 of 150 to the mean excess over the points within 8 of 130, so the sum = 4.0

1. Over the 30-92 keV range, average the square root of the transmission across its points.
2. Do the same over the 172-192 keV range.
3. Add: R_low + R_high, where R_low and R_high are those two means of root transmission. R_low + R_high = 6.55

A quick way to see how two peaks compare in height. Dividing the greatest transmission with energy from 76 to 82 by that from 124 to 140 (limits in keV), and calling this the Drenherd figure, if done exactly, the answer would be 1.07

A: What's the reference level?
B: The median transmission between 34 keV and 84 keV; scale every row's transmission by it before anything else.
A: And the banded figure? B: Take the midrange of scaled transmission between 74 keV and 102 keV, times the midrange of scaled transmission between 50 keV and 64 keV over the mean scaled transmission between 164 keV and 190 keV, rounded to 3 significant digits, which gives 1.26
